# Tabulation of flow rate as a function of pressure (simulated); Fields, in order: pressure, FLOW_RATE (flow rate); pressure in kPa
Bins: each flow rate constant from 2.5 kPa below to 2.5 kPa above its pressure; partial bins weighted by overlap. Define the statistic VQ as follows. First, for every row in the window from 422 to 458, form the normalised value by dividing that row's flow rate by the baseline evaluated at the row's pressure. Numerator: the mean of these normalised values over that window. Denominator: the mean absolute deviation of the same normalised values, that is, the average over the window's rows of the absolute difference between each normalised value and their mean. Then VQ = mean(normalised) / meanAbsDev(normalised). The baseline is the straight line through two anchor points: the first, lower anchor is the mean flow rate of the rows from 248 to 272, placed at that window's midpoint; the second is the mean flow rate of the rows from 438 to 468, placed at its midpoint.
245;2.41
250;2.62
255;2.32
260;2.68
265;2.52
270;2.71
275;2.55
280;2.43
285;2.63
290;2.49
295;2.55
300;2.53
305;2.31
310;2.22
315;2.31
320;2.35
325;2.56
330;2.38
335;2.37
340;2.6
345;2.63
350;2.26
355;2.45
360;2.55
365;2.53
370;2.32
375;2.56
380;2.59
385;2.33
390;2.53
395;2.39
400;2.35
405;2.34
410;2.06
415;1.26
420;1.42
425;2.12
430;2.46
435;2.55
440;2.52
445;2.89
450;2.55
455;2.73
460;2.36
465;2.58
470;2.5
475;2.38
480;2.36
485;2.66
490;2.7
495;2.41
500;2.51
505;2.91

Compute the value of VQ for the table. 17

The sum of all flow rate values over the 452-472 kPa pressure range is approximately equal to 10.2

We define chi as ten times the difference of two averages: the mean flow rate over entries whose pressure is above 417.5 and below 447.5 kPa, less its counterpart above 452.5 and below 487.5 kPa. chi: -2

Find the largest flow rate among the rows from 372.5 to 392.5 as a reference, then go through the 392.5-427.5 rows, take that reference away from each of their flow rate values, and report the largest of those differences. -0.20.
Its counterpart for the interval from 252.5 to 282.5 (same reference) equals 0.12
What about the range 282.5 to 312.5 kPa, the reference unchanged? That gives 0.04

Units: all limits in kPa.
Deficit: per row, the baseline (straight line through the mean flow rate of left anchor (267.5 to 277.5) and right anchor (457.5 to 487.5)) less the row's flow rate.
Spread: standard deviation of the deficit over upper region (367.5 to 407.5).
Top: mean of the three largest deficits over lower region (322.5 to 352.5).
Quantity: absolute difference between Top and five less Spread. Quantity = 4.65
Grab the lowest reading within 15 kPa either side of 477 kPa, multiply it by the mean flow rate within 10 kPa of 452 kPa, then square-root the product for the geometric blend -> 2.49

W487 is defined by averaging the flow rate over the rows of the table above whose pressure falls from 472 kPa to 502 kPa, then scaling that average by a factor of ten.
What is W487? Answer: 25.0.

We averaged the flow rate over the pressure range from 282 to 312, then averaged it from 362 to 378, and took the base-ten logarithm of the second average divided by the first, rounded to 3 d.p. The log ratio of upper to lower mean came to 0.003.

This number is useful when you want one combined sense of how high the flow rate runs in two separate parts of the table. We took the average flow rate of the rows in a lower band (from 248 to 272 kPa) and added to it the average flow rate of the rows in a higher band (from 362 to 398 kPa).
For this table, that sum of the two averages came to 5.03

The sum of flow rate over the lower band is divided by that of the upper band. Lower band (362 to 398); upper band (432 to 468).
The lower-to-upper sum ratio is 0.95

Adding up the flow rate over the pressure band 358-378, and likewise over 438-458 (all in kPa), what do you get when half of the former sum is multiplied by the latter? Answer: 53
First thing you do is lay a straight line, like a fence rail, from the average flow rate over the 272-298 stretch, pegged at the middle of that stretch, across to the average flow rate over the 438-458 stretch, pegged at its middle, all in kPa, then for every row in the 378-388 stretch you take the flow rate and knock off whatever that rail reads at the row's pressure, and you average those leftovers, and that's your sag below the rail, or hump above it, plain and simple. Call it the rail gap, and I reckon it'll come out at -0.16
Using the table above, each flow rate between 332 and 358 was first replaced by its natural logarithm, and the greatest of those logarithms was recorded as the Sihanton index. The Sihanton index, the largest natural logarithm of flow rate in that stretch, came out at 0.97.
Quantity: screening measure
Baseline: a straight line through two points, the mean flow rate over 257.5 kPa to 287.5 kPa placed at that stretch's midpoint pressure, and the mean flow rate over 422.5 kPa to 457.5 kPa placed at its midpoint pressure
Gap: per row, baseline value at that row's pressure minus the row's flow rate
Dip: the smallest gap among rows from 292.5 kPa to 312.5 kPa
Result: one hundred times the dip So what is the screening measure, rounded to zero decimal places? 3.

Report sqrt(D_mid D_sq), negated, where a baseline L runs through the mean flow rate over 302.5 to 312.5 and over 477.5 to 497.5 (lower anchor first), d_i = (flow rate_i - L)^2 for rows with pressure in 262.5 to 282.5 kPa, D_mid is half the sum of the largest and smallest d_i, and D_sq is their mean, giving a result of -0.14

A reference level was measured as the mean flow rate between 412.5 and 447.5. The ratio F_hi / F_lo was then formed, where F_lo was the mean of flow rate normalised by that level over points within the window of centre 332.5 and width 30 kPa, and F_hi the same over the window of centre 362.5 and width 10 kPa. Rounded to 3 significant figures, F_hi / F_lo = 1.02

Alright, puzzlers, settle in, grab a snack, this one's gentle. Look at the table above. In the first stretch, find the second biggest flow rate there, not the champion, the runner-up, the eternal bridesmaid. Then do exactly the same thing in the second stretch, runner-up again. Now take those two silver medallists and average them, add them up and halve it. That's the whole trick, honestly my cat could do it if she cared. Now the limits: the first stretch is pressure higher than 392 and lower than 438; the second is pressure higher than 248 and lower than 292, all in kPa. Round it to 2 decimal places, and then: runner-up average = 2.57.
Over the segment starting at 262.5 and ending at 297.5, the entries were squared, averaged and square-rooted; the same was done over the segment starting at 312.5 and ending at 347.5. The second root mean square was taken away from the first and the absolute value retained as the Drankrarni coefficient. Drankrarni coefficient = 0.095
